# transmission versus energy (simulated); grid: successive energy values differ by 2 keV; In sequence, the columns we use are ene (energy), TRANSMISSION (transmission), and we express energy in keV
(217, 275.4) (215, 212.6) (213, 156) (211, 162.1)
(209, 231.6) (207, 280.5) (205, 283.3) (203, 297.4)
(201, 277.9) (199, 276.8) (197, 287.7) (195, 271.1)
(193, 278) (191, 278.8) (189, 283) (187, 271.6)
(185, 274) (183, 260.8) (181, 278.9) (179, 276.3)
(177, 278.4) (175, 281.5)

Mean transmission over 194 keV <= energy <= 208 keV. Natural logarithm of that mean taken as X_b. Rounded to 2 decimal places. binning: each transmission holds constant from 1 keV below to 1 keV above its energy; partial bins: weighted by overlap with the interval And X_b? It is 5.64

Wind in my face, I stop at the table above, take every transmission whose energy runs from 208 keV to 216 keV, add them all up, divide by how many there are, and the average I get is 191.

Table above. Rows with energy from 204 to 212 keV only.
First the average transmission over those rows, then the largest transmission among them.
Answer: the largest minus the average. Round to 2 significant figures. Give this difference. 44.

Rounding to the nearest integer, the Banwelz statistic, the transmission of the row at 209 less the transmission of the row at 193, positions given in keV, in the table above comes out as -46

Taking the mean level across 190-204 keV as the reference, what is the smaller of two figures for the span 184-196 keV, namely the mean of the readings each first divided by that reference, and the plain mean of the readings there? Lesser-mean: 0.98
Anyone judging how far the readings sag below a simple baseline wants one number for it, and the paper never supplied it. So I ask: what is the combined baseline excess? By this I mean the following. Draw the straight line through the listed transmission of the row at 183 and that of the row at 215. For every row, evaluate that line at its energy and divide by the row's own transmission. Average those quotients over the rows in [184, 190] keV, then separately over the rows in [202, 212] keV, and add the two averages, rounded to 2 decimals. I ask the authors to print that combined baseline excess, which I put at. 1.86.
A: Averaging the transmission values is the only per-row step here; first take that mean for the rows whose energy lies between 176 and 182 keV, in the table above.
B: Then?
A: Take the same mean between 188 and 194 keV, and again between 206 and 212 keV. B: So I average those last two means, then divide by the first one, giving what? 0.91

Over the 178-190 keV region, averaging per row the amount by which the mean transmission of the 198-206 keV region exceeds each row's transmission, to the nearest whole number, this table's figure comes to 10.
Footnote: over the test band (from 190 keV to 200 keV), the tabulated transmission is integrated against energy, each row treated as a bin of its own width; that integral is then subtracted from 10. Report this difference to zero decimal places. -2775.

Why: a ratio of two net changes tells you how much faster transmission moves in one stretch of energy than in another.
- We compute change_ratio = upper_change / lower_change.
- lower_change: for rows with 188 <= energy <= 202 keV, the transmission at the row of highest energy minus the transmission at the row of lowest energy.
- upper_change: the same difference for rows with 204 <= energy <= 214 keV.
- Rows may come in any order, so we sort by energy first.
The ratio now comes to 25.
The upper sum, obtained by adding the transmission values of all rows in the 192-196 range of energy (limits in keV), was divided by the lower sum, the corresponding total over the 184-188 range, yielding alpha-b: 1.01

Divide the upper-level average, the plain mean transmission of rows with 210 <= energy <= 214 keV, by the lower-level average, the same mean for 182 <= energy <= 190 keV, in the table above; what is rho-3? 0.58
